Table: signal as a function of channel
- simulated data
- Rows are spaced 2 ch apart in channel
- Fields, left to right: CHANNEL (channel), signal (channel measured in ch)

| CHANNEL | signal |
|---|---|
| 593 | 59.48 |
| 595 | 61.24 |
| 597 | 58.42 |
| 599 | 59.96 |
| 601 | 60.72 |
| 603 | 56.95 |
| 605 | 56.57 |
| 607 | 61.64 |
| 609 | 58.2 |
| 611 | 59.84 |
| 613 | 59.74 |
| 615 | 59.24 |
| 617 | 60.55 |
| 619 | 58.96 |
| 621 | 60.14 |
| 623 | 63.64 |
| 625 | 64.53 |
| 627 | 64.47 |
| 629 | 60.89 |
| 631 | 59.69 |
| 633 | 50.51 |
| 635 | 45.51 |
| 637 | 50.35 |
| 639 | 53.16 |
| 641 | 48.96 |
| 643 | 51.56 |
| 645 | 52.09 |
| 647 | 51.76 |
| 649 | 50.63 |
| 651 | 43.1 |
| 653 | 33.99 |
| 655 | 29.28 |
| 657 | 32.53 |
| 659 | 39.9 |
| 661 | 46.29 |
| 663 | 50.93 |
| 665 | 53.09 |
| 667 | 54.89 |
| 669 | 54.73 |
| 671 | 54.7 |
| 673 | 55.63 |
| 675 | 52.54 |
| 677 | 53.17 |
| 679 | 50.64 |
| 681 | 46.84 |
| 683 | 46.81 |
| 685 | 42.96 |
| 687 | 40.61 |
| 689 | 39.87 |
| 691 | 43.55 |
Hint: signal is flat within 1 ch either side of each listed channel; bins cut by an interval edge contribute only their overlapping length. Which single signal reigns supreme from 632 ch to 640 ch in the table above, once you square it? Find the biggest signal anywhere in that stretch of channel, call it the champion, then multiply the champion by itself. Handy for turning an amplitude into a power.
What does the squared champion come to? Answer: 2826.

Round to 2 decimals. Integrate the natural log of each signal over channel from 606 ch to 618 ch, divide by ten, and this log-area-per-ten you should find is 4.91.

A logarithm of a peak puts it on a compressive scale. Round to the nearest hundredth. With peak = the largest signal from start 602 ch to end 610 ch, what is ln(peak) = 4.12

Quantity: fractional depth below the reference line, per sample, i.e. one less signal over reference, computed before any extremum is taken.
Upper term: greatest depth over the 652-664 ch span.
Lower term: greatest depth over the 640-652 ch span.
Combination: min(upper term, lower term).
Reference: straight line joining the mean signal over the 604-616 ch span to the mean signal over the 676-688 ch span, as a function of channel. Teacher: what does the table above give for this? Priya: 0.17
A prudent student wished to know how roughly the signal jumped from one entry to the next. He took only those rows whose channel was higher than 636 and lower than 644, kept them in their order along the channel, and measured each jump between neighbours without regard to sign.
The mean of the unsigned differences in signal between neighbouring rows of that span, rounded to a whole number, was 3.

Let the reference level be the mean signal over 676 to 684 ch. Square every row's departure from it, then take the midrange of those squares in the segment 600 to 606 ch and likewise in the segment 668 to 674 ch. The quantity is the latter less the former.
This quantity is -57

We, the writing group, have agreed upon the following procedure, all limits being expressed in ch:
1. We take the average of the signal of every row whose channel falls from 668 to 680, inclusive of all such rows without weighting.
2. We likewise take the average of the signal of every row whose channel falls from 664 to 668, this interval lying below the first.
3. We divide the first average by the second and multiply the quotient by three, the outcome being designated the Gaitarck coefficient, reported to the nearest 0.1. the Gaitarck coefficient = 3.0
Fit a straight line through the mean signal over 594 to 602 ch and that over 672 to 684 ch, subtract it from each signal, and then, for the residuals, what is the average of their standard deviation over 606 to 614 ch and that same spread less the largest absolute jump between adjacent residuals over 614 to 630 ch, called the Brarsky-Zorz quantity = -1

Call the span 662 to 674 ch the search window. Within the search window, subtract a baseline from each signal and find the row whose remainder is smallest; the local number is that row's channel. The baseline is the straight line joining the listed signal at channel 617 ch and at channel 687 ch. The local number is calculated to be 663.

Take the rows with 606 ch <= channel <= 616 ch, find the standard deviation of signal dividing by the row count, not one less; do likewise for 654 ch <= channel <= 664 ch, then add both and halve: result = 4.6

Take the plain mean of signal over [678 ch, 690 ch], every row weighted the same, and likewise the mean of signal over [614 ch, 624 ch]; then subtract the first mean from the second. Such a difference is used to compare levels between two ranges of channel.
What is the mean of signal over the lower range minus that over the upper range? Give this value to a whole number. 16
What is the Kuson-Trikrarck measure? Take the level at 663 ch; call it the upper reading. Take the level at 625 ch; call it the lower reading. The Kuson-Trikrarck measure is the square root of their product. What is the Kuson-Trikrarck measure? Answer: 57.3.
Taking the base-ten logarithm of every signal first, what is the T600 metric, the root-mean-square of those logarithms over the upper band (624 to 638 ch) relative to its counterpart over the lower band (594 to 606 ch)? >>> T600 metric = 0.99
